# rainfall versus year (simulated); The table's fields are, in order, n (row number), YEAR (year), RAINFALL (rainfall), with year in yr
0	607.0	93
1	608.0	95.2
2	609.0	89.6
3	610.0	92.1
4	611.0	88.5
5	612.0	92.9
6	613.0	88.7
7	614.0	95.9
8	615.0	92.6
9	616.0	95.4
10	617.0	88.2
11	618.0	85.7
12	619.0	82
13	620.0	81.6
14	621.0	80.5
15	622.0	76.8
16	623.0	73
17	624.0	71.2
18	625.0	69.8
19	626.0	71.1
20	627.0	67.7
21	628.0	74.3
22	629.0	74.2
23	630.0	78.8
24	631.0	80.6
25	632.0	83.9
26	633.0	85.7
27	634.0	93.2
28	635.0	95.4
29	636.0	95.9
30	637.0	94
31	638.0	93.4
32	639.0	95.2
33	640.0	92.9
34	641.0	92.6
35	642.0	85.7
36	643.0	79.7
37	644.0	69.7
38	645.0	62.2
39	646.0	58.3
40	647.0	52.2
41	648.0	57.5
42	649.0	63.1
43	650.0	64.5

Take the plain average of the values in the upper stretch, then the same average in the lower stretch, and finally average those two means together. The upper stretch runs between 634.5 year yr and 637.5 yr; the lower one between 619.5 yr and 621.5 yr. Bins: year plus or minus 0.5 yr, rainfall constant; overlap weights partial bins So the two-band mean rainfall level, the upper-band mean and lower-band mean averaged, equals 88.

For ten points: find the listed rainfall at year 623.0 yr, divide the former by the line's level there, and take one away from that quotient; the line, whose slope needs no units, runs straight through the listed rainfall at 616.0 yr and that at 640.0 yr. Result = -0.23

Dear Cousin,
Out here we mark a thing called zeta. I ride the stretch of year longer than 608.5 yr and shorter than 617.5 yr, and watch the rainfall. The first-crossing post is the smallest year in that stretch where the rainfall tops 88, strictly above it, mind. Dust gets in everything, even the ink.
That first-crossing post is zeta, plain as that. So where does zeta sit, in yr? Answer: 609.0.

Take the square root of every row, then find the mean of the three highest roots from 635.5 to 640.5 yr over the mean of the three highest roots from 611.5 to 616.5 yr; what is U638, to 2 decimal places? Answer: 1.00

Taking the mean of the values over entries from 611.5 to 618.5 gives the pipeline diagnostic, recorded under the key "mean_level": 91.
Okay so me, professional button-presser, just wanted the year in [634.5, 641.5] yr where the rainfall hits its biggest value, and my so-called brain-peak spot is 636.0 yr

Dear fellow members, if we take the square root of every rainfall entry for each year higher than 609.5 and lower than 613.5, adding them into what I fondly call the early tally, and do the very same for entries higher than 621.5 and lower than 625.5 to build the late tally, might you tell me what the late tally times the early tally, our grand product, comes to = 1298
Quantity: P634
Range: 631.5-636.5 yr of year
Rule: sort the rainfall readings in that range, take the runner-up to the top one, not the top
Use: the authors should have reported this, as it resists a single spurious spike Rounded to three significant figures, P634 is 95.4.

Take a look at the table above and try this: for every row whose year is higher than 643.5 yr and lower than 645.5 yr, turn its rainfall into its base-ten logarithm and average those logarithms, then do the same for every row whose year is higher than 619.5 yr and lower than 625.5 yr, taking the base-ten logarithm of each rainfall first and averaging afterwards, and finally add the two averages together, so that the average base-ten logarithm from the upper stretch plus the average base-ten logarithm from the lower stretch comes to 3.70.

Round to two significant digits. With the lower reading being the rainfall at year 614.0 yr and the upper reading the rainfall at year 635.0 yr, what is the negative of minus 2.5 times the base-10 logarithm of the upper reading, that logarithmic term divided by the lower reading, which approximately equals 0.052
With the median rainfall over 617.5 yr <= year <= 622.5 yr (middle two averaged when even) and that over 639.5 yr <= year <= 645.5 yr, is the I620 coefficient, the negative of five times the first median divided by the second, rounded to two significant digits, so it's -4.9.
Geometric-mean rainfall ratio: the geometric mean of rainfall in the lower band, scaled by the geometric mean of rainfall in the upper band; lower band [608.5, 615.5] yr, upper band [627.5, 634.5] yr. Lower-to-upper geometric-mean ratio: 1.12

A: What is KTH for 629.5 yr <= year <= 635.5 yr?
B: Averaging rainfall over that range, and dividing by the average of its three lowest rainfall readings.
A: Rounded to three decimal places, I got 1.064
